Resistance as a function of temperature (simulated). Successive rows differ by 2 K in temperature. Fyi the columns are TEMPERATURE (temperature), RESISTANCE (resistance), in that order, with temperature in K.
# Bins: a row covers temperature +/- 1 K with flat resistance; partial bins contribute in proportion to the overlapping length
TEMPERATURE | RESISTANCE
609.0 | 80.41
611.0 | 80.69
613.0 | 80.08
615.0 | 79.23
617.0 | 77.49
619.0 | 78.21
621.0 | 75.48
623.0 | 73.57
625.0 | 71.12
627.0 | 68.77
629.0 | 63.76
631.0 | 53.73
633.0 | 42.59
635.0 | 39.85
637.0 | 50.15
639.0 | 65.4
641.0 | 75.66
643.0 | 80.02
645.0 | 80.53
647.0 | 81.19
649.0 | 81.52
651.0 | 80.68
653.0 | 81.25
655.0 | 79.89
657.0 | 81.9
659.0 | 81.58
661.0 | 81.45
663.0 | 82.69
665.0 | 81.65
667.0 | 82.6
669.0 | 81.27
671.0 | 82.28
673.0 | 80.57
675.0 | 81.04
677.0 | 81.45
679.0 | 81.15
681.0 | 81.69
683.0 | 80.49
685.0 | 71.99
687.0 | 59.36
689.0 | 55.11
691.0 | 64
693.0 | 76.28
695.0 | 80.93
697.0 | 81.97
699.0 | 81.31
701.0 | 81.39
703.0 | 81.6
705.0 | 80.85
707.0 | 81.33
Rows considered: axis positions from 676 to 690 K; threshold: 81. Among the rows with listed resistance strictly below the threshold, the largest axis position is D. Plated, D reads 689.0 K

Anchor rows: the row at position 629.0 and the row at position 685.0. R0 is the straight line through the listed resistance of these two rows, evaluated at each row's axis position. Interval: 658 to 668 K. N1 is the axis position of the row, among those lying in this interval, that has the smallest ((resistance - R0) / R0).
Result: 665.0 K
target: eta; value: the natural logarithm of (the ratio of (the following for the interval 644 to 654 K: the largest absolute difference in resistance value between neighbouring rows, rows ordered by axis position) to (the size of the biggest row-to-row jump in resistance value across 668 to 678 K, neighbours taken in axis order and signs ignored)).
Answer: -0.7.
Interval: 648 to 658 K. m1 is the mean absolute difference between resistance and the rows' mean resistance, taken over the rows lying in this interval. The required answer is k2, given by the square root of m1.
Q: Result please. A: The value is 0.8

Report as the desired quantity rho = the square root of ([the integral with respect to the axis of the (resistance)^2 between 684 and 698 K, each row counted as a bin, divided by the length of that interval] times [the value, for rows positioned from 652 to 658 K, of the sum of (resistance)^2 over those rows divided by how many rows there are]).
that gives 5723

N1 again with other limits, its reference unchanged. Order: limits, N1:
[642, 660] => 655.0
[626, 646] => 635.0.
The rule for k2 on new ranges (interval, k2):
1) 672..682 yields 0.6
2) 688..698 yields 3.1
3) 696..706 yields 0.5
